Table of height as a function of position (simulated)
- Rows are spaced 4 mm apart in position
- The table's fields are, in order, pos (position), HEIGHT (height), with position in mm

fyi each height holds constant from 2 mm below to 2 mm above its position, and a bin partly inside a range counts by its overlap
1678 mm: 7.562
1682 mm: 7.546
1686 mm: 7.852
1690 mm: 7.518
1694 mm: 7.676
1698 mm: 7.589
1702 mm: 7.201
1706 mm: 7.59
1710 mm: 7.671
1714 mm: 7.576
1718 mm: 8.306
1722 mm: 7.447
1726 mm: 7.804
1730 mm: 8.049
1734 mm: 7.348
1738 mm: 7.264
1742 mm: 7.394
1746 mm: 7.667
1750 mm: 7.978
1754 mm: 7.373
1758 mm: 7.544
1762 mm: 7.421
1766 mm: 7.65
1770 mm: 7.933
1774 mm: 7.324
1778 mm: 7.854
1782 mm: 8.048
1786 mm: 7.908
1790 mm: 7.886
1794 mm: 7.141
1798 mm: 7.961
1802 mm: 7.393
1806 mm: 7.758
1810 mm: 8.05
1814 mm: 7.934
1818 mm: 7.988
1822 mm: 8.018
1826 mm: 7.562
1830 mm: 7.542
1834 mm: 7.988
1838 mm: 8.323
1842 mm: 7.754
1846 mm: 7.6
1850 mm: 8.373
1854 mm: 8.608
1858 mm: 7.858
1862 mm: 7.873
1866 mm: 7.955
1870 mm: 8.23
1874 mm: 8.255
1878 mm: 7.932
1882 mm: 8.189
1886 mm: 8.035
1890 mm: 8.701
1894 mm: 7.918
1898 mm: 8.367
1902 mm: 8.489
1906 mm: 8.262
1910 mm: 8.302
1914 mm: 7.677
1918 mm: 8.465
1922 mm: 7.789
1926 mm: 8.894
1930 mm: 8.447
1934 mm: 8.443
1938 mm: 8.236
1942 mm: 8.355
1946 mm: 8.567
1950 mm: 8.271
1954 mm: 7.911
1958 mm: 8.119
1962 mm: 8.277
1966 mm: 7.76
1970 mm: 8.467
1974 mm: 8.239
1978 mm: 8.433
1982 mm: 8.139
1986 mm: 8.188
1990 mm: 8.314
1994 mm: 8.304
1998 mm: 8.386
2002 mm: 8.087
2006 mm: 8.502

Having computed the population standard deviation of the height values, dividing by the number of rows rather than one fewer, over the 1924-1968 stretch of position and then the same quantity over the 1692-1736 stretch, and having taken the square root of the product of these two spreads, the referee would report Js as 0.295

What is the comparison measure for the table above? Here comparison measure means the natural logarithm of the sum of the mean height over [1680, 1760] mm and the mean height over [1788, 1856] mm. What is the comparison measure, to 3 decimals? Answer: 2.741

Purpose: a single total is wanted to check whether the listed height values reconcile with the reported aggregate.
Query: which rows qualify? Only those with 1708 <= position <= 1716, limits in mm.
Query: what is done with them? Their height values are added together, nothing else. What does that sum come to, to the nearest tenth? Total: 15.2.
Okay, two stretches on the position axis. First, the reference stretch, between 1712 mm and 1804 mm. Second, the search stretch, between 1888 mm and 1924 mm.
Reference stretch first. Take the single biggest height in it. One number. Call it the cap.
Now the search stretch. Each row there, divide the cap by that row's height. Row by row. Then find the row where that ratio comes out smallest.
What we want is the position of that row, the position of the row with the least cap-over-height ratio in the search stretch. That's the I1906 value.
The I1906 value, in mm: 1890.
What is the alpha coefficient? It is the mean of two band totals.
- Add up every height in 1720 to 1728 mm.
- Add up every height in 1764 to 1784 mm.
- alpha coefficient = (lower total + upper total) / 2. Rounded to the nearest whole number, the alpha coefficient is 27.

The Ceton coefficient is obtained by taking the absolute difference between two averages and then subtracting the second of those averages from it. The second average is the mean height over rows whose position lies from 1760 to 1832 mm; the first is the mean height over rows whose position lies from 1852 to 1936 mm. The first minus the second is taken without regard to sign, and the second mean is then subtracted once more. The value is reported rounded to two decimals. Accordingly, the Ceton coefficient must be -7.26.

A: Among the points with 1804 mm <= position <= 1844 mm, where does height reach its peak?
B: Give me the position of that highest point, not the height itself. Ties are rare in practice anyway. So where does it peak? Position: 1838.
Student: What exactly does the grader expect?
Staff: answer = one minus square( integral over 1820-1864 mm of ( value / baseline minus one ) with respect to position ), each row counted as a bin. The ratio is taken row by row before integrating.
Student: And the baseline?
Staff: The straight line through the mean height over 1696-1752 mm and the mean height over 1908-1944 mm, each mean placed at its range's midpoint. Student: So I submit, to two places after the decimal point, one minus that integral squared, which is 0.88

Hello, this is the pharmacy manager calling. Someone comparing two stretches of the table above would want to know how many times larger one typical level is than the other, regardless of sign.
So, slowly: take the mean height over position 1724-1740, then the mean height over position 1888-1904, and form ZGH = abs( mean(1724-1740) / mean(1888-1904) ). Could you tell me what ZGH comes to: 0.91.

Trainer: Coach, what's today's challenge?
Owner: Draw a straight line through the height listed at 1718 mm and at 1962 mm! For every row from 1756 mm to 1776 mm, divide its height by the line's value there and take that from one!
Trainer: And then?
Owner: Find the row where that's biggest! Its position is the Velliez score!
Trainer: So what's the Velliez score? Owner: 1774 mm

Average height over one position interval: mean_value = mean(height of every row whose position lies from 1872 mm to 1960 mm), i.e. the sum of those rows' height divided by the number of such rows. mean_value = 8.26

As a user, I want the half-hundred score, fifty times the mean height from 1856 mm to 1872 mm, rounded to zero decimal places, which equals 399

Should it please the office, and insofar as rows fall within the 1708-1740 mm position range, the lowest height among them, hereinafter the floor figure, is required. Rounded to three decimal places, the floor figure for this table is 7.264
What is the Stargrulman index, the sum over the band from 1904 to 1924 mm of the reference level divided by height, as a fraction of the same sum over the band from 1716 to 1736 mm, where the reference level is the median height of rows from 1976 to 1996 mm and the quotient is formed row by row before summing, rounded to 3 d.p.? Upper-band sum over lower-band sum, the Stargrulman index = 0.961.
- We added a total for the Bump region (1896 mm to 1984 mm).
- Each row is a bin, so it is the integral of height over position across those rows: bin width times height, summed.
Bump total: 728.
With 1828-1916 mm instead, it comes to 713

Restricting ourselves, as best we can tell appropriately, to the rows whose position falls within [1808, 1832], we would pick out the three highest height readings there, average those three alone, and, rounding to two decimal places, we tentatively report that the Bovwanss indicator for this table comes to 8.02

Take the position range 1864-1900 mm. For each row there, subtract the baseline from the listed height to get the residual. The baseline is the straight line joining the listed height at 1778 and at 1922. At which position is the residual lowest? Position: 1894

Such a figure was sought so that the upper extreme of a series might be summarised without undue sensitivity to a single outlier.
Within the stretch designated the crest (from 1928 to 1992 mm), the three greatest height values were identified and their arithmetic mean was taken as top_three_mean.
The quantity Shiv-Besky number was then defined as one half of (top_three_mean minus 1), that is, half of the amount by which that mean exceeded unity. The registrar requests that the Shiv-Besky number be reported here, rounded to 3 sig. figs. 3.75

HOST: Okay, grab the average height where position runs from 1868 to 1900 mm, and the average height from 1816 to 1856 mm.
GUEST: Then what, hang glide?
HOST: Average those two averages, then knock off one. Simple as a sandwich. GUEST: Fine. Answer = 7.09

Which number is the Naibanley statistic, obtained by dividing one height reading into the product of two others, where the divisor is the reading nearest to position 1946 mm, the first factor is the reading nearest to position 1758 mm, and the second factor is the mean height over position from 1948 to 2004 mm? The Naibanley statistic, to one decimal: 7.2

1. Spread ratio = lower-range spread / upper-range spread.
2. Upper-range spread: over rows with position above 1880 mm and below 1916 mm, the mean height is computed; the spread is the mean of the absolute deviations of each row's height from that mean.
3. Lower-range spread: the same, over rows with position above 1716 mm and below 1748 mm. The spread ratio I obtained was 1.28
